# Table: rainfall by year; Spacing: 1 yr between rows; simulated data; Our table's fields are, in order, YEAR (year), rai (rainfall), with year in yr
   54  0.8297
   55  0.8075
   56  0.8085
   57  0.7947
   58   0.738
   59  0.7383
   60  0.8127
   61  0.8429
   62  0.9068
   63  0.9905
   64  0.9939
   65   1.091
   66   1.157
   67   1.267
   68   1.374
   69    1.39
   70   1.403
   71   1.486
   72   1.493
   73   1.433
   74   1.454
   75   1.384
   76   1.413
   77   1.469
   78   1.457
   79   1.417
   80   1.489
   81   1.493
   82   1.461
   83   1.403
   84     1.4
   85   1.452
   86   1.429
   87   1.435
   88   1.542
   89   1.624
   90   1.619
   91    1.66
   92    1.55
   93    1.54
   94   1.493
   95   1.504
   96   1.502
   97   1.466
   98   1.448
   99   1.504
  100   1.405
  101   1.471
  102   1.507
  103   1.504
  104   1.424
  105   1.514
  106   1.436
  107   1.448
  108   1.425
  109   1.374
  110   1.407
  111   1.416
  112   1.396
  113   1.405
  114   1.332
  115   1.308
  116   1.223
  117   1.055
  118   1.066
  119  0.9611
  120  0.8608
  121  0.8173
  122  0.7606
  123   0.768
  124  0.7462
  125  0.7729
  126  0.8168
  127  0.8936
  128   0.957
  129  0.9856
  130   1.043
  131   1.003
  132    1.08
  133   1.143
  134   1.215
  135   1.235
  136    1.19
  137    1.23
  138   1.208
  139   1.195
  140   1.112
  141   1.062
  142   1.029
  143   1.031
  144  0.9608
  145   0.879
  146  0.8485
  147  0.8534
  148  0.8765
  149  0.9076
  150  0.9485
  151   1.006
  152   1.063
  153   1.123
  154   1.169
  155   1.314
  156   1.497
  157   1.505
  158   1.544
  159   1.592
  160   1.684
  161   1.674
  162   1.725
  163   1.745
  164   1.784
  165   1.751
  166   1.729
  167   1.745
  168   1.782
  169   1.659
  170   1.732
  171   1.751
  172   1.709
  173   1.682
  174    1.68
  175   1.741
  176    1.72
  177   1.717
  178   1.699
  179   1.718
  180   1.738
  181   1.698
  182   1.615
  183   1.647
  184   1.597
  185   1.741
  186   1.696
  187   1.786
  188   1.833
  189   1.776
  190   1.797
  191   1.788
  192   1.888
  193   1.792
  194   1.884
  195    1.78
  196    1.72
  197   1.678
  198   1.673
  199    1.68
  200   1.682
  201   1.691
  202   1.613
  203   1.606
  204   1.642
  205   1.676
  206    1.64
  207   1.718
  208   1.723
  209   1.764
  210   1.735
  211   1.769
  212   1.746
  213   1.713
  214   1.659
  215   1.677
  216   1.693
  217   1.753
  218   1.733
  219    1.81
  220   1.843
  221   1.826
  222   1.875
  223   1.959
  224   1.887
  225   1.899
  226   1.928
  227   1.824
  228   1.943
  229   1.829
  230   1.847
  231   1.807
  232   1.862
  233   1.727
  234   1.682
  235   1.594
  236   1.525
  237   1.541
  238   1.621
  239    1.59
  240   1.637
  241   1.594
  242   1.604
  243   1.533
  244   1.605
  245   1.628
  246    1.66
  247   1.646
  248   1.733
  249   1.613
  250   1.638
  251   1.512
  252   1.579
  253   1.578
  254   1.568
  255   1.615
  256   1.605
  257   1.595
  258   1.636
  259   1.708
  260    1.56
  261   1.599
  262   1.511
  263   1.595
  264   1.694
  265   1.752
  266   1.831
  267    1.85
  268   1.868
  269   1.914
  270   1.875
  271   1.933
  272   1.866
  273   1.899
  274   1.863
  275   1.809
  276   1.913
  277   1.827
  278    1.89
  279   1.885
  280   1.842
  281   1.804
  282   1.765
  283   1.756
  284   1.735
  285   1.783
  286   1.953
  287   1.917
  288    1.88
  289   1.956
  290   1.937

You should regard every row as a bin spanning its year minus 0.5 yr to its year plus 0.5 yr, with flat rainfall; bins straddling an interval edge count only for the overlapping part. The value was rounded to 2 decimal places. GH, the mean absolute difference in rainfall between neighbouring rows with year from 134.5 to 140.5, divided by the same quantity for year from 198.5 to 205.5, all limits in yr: 1.47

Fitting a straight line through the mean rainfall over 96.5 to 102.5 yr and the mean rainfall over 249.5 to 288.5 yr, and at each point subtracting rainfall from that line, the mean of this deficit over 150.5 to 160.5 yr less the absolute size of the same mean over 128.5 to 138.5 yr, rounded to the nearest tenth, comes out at -0.2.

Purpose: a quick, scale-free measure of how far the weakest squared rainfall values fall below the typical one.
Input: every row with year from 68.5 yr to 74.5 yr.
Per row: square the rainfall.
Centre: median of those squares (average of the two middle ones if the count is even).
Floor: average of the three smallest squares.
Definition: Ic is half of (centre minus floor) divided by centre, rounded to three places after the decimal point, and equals 0.024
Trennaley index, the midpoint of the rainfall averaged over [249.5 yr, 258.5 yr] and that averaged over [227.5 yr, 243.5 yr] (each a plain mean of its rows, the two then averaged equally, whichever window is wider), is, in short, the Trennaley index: 1.64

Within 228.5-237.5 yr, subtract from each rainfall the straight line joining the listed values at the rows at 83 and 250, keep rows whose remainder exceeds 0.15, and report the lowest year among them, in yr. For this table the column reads 229 yr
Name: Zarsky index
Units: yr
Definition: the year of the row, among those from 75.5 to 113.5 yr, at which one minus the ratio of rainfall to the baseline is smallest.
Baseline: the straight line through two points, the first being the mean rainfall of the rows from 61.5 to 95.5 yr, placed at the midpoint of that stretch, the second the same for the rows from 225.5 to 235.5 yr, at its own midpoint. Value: 91 yr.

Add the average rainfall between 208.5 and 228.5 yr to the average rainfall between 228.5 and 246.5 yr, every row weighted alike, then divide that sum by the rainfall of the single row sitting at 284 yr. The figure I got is 2.00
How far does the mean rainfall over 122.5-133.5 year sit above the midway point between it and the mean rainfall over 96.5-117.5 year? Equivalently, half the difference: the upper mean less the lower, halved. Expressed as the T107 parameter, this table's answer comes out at -0.24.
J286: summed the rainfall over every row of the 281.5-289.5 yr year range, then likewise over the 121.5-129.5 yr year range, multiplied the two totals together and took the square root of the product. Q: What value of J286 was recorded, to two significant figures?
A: 9.9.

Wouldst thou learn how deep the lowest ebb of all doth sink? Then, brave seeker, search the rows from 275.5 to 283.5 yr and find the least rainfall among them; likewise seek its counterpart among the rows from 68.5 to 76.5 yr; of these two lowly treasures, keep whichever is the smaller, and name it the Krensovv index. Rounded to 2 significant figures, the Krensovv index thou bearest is 1.4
